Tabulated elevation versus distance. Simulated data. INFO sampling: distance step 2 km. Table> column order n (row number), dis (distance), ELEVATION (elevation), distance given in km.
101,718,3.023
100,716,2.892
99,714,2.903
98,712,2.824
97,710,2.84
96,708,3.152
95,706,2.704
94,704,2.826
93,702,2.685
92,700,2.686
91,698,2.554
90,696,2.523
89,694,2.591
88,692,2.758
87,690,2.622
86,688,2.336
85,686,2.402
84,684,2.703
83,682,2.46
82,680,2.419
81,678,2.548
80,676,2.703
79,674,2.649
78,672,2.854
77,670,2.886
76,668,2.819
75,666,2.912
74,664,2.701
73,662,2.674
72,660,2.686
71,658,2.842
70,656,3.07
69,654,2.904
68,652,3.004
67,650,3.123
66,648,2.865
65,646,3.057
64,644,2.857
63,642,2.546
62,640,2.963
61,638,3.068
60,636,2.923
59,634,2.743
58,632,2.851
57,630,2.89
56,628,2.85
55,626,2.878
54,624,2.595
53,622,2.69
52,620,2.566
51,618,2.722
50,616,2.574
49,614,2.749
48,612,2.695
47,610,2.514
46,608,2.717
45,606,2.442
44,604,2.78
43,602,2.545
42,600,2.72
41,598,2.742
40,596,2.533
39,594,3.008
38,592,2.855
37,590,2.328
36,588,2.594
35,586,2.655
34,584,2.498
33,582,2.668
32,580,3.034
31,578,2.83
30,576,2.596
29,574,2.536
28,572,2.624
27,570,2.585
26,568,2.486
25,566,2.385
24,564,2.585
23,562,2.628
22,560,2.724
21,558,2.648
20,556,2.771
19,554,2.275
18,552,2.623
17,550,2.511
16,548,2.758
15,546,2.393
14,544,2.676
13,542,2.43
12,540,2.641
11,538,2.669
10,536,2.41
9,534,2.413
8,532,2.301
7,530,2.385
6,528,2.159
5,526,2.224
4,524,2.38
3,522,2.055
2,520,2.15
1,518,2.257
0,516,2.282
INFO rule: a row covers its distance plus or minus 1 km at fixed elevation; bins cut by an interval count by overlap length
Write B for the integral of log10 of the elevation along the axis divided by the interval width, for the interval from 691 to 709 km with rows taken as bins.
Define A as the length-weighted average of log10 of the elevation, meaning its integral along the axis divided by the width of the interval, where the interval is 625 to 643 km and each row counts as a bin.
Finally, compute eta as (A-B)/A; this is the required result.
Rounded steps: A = 0.46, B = 0.434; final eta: 0.05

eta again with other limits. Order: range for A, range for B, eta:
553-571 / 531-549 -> 0.02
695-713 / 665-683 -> 0.02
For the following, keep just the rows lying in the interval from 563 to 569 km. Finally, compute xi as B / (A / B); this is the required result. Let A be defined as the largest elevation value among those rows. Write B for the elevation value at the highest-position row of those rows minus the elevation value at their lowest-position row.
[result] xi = 0.0038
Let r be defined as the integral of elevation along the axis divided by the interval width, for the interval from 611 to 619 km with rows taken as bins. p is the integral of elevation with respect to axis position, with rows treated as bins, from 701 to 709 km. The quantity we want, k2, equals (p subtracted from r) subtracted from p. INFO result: 43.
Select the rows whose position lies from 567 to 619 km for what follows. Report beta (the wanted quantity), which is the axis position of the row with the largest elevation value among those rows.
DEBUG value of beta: 580 km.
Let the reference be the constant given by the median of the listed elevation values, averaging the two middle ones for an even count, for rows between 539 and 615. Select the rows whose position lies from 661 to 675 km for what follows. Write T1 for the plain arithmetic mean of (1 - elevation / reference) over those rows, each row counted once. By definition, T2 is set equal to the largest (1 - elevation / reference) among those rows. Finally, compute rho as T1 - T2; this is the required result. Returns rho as -0.052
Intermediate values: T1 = -0.06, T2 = -0.01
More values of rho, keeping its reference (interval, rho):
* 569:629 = -0.131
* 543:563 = -0.124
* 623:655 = -0.128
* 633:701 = -0.157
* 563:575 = -0.057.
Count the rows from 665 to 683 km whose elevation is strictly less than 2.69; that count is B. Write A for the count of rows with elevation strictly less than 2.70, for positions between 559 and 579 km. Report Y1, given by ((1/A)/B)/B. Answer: 0.01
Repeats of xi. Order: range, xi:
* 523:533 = 0.0026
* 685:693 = 0.0460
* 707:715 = 0.0197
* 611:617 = 0.0053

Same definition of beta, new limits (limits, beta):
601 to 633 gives 630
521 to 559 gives 556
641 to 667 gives 650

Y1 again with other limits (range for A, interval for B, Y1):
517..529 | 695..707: 0.01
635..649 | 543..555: 0.04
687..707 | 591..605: 0.04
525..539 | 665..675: 0.14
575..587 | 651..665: 0.06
